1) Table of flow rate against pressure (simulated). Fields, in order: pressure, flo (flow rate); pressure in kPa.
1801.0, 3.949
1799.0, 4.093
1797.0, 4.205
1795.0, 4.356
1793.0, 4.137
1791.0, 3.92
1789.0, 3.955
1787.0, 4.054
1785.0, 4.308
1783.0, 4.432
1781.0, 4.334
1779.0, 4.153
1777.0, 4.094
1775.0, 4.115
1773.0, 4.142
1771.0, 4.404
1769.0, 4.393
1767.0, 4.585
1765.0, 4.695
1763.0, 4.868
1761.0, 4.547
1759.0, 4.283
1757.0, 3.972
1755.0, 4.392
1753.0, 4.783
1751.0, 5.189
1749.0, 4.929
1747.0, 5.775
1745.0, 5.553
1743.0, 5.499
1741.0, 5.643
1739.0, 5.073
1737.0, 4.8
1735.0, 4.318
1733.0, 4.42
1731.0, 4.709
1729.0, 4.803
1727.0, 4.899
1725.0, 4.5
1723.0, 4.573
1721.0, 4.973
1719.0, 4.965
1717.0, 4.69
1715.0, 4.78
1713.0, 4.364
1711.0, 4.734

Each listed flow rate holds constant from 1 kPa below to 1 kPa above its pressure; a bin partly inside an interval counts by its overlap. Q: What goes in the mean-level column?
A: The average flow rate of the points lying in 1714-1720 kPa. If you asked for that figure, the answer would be 4.81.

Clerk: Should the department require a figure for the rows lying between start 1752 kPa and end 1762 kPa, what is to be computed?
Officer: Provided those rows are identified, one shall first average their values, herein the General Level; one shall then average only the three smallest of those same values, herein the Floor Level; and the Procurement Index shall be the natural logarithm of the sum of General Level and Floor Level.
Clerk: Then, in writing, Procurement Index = 2.15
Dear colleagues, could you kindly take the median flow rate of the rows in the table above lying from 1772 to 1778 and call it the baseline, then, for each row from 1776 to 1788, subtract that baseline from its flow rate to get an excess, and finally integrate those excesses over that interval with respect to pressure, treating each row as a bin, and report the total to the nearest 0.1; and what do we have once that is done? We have 1.4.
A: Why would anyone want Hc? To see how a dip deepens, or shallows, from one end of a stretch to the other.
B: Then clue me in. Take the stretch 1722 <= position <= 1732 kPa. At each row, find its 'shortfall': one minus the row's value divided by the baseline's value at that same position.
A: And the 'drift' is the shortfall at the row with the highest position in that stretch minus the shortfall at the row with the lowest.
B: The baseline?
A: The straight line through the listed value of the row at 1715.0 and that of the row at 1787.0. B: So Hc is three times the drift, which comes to -0.14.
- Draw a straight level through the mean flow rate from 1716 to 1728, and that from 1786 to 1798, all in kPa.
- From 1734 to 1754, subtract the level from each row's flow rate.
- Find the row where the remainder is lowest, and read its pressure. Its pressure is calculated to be 1735.0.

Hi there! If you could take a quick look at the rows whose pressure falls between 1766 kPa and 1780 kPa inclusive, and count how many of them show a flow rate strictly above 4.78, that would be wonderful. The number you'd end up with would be 0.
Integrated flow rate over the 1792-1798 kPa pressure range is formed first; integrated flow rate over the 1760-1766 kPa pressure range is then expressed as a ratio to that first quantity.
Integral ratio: 1.11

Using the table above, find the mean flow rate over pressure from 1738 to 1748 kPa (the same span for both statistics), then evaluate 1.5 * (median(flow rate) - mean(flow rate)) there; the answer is 0.07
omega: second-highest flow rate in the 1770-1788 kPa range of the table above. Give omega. 4.404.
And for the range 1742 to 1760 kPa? 5.553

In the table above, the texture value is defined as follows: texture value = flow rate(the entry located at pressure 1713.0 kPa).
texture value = 4.364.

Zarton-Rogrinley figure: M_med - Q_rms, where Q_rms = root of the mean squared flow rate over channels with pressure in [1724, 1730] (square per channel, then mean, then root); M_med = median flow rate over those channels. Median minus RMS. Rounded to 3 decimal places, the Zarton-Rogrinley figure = 0.066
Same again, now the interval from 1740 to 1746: -0.012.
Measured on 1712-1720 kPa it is 0.030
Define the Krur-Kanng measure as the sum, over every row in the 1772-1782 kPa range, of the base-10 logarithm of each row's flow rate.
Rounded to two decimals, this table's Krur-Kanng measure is 3.10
